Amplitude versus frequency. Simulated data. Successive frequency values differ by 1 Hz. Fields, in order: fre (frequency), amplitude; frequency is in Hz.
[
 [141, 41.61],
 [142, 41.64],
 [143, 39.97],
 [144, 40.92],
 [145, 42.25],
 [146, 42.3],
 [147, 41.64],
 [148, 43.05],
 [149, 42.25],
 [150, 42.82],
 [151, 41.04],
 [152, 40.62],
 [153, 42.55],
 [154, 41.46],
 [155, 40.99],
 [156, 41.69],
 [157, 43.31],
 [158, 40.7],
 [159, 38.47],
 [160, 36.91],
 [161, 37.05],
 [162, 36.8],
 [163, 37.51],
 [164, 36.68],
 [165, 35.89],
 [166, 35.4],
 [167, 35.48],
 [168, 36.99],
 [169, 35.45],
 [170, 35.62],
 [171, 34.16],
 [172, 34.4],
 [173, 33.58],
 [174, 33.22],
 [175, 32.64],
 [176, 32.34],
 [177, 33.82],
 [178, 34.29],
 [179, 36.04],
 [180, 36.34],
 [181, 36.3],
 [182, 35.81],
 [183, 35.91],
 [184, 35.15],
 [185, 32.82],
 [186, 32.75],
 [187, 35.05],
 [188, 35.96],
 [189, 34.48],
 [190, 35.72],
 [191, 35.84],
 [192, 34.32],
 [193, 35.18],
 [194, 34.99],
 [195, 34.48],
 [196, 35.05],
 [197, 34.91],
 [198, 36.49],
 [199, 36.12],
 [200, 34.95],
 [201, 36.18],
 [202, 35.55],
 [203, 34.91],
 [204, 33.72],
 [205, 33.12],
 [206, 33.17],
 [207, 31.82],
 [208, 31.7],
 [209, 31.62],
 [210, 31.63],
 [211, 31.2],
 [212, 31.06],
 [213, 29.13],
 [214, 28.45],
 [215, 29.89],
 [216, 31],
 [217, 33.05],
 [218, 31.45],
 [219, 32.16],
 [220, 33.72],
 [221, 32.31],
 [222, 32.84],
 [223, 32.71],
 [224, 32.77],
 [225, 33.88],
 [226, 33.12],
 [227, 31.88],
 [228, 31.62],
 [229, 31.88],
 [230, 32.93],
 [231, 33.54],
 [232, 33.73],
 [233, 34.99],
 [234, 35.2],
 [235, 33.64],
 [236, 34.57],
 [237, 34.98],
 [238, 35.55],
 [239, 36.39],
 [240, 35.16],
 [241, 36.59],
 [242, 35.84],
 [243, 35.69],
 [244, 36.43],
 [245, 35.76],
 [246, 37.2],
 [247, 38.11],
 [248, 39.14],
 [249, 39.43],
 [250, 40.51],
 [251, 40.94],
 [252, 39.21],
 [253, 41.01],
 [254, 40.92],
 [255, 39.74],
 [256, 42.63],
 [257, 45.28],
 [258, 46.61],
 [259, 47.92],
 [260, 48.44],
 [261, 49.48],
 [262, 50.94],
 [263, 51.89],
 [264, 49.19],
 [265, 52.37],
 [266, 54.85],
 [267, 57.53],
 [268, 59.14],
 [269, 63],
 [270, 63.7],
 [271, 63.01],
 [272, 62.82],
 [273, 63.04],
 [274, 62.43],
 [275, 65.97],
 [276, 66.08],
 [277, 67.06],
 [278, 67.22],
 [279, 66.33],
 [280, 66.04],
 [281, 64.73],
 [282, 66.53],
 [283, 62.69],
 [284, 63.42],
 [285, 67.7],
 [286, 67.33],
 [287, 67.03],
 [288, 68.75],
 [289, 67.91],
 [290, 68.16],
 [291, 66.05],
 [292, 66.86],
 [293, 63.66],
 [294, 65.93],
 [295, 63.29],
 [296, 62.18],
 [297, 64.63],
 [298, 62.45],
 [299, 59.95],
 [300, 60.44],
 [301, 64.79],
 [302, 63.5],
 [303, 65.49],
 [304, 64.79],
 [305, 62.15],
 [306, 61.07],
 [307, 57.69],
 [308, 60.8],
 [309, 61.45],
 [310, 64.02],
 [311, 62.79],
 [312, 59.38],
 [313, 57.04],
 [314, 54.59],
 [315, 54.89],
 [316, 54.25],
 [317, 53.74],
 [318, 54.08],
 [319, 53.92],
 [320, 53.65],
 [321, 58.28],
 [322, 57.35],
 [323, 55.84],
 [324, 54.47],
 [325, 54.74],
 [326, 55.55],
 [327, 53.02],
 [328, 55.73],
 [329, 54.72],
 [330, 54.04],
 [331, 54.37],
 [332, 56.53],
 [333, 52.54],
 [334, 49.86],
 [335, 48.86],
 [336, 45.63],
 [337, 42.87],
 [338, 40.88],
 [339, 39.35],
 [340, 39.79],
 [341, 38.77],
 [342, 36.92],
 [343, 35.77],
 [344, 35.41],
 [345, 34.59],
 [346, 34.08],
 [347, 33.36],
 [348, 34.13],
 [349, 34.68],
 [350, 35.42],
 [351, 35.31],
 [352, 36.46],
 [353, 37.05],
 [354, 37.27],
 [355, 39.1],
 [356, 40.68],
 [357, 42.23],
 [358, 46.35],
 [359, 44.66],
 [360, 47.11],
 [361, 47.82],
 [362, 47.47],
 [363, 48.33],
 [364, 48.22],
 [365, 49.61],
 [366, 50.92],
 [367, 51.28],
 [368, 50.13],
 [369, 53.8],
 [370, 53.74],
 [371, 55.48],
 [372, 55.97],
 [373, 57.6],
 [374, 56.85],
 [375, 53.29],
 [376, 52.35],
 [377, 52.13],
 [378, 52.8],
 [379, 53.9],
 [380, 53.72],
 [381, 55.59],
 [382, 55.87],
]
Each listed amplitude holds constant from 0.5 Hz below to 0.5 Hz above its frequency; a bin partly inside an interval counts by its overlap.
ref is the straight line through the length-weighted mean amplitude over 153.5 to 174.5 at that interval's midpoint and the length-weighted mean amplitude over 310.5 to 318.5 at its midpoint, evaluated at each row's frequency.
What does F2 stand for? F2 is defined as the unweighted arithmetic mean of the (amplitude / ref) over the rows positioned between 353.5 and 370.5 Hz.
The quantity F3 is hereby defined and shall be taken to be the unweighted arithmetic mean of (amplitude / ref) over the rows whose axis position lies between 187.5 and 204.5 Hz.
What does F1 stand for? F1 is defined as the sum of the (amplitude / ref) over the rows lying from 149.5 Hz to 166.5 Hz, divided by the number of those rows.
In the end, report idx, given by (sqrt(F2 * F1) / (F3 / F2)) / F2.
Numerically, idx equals 1.06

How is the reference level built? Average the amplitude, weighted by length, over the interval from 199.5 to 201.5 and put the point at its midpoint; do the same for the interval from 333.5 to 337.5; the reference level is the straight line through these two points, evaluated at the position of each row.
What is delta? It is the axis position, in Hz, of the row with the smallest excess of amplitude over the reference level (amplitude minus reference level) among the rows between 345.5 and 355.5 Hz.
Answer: 347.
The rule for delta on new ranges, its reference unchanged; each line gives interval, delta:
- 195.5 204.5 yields 204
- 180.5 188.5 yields 186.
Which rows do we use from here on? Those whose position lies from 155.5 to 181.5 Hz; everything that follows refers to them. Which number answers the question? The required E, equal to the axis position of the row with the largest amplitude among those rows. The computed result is 157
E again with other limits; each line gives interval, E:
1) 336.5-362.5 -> 361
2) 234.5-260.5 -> 260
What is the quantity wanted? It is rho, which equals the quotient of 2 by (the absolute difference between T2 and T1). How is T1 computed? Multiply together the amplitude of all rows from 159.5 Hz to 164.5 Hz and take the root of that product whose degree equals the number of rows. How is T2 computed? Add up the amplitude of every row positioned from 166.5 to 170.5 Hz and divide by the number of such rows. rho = 1.81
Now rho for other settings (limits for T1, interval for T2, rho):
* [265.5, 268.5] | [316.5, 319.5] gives 0.62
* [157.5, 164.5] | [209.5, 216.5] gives 0.27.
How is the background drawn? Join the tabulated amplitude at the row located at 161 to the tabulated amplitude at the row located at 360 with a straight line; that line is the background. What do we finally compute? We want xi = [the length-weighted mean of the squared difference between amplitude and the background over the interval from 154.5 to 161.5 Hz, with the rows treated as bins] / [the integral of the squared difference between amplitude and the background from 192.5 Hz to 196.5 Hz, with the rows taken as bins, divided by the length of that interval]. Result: 1.0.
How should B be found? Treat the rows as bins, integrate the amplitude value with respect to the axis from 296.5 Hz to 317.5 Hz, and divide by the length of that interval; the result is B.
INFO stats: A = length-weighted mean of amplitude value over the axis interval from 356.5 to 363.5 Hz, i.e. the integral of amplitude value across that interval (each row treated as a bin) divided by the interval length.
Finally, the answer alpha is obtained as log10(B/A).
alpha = 0.12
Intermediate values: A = 46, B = 60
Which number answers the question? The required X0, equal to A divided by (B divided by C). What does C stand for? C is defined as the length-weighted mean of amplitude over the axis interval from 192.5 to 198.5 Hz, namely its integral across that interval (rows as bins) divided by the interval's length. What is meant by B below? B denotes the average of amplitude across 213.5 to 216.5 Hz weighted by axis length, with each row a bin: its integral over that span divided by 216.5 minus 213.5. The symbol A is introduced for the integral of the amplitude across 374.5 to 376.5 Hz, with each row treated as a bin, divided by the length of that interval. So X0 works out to 62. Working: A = 53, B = 30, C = 35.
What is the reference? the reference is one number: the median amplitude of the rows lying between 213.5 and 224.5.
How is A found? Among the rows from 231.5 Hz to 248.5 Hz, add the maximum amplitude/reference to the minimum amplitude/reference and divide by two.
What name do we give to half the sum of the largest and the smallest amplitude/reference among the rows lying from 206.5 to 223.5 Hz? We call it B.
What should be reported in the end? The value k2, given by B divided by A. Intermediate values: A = 1.1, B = 1.0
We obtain 0.85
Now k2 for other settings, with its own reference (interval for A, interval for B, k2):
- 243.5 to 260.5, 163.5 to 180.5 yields 0.82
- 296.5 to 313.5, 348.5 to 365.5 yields 0.69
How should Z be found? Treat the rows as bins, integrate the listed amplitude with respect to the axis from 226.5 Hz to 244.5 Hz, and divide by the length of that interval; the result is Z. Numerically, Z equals 34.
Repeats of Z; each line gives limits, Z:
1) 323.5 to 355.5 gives 43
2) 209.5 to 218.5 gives 31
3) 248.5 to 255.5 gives 40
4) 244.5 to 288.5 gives 54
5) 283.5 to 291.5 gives 67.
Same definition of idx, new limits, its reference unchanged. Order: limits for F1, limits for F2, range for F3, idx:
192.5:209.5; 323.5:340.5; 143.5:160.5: 0.72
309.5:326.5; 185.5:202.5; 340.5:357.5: 1.53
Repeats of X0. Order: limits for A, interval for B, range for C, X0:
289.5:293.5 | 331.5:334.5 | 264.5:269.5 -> 72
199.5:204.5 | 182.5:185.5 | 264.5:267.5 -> 56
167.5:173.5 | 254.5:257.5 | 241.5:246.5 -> 30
